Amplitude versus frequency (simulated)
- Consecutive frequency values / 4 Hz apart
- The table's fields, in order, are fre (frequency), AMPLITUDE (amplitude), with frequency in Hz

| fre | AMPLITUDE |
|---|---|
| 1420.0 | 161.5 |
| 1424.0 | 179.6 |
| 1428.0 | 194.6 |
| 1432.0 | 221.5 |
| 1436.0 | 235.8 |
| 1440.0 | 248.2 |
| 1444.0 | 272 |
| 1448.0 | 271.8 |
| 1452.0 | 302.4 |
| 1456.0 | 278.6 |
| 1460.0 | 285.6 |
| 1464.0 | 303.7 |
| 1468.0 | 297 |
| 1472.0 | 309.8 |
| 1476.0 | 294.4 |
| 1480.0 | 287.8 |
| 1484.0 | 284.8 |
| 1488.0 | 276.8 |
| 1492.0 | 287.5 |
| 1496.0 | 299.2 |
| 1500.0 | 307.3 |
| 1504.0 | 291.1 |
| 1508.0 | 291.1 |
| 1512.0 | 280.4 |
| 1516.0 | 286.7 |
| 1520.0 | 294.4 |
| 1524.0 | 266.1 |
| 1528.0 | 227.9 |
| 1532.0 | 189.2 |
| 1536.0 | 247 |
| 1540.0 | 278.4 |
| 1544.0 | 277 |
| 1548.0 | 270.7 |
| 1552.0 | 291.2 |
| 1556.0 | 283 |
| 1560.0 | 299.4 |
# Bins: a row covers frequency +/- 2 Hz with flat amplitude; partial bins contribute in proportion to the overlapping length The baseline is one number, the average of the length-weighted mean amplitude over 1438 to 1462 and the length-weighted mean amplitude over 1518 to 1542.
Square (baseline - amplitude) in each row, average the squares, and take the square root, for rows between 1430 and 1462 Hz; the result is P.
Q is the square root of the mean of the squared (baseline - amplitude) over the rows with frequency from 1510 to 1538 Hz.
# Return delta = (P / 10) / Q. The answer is 0.071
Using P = 25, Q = 35.5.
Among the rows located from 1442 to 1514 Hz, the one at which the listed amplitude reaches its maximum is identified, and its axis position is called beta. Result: 1472.0 Hz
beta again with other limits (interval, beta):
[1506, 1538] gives 1520.0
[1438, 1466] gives 1464.0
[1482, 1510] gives 1500.0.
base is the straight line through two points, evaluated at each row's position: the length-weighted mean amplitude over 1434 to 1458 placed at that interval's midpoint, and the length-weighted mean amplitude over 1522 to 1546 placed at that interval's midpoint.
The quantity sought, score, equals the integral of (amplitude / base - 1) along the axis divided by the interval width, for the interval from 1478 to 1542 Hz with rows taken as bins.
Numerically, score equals 0.08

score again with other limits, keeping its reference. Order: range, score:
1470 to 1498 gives 0.12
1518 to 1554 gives 0.05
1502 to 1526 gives 0.13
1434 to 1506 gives 0.09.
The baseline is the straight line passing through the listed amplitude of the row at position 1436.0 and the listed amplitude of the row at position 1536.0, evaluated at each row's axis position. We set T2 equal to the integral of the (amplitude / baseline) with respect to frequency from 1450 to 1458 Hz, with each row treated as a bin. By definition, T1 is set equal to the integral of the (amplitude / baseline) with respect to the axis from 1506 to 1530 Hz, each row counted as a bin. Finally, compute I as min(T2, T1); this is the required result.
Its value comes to 9.8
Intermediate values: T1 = 27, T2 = 10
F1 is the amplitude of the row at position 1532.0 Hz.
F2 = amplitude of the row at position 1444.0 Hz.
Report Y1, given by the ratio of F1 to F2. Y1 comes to 0.70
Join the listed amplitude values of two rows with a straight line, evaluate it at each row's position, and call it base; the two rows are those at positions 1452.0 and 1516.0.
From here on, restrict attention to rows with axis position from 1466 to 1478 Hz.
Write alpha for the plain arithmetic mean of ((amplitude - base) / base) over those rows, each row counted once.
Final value 0.01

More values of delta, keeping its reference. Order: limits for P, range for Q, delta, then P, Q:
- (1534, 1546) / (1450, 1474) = 0.044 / 15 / 34.5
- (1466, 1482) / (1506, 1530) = 0.138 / 35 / 25.2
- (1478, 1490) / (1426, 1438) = 0.041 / 20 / 49.2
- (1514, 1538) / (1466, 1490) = 0.125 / 38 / 30.1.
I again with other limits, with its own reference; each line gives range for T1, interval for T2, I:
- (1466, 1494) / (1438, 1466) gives 33.0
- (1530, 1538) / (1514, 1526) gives 7.1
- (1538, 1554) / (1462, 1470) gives 10.0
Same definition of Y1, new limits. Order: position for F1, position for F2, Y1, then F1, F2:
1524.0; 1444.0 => 0.98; 266.1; 272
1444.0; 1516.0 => 0.95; 272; 286.7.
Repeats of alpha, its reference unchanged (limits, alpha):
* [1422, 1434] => -0.36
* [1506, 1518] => -0.01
